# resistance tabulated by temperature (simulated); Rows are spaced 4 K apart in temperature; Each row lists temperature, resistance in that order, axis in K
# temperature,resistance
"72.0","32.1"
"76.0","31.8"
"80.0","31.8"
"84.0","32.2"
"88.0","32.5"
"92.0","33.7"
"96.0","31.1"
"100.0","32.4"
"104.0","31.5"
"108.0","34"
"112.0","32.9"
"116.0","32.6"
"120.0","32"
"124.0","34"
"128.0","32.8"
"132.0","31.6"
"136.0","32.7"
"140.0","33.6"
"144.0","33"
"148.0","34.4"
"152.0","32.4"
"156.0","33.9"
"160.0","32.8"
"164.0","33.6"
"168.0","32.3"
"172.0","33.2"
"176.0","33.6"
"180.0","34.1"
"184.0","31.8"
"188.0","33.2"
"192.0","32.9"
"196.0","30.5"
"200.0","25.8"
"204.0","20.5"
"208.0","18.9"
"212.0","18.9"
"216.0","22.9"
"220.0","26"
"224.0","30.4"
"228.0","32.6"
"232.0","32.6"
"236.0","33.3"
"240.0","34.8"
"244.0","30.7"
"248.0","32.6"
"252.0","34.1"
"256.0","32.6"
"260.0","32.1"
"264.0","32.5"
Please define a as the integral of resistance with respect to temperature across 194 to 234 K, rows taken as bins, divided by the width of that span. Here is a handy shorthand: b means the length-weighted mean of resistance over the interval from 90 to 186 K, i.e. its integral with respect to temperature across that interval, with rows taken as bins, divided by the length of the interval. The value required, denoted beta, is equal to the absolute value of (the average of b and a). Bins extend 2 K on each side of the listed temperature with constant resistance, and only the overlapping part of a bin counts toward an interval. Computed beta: 29.4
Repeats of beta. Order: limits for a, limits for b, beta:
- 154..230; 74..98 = 30.8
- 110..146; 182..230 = 29.9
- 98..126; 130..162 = 32.9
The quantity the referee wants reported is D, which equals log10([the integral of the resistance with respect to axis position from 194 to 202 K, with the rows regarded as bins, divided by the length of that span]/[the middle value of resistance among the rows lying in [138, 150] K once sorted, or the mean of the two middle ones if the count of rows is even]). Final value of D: -0.08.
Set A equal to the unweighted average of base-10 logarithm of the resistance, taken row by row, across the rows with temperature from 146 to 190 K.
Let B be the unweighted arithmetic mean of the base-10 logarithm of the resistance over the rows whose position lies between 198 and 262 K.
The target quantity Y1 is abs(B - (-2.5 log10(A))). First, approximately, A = 1.52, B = 1.45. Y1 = 1.90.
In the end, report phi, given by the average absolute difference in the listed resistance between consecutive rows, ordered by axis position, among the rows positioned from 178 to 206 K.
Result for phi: 2.7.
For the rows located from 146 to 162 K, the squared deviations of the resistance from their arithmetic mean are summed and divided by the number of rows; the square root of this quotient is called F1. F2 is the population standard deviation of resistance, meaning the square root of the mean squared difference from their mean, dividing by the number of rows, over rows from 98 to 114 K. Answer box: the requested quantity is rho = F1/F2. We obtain 0.9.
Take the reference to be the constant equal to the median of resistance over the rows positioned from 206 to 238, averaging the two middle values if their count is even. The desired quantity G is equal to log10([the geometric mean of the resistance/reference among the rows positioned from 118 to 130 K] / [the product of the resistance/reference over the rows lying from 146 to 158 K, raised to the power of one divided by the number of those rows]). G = -0.01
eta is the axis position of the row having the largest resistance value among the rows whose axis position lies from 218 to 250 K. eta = 240.0 K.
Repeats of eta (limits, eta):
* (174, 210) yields 180.0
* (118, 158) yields 148.0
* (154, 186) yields 180.0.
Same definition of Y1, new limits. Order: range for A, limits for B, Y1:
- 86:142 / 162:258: 1.92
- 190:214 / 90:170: 1.87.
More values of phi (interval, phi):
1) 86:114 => 1.6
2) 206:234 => 2.3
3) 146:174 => 1.3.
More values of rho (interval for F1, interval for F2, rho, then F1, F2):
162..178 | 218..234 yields 0.2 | 0.5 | 2.7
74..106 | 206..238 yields 0.1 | 0.7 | 5.7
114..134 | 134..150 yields 1.3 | 0.8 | 0.6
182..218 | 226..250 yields 4.7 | 5.7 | 1.2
